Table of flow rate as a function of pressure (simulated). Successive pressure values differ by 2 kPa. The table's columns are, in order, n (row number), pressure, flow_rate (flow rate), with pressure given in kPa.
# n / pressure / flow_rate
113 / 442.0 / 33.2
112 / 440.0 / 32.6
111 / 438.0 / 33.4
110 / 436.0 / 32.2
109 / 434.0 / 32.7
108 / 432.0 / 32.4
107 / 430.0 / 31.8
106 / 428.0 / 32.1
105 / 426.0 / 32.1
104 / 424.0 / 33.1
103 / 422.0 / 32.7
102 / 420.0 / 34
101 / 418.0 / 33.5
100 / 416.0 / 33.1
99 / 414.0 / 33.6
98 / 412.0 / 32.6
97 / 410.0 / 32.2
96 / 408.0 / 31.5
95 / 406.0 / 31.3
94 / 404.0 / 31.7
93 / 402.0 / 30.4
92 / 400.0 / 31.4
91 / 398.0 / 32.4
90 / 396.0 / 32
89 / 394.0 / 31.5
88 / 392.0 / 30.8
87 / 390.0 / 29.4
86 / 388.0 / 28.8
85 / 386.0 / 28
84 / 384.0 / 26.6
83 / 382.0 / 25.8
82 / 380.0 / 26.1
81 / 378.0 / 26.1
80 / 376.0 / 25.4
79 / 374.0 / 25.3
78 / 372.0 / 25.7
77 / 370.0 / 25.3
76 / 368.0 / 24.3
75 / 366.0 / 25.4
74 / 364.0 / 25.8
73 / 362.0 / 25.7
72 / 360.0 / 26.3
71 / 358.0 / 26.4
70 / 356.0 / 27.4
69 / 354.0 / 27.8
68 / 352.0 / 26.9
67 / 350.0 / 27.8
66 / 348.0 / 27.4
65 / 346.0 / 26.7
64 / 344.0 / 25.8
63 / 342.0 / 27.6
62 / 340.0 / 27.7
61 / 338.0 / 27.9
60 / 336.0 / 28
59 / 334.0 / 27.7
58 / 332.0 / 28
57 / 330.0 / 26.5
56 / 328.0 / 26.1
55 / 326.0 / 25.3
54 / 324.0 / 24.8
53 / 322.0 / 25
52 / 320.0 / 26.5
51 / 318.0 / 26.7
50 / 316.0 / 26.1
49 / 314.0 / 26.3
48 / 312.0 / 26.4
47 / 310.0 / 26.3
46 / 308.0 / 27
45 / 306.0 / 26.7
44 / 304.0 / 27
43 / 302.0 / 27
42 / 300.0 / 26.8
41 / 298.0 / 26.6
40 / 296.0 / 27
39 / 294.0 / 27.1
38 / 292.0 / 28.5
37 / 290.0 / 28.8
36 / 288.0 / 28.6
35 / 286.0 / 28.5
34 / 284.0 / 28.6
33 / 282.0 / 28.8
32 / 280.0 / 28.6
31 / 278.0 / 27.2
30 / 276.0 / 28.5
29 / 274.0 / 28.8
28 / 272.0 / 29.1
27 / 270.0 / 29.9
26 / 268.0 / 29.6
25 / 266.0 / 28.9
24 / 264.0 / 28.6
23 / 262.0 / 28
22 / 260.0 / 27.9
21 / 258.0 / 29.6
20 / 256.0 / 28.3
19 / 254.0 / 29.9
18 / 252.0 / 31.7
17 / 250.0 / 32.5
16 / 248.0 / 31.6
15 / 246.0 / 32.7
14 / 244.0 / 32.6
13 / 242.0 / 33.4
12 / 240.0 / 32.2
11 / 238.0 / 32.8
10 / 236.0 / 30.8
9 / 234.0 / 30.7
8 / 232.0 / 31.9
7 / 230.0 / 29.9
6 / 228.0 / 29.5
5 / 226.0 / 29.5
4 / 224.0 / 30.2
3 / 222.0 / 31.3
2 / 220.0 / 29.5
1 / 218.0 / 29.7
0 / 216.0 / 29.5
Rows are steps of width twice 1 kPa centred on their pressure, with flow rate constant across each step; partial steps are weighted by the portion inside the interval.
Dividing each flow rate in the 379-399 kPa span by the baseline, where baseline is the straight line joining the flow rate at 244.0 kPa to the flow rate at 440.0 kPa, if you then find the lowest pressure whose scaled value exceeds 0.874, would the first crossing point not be 388.0 kPa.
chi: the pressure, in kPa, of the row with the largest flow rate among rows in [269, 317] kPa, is 270.0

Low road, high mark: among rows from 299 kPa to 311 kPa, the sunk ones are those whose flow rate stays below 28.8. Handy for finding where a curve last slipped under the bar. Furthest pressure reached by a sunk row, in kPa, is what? 310.0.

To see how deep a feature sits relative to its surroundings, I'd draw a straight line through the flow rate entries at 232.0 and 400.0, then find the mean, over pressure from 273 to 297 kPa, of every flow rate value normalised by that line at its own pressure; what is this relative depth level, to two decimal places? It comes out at 0.89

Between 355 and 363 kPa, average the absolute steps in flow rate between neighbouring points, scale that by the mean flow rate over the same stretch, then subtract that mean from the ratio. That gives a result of -26.4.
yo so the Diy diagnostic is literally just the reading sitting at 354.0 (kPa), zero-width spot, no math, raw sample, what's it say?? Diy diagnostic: 27.8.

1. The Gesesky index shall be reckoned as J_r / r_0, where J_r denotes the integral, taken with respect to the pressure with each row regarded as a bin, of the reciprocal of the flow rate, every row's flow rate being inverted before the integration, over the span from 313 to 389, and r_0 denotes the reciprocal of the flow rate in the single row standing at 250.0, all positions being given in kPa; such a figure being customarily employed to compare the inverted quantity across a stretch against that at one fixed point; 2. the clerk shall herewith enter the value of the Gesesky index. 93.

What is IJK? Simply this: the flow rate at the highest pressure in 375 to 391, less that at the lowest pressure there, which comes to 4.0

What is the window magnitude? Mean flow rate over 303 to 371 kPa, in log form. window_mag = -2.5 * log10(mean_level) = -3.56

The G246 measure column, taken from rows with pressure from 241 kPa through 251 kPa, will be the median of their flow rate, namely 32.6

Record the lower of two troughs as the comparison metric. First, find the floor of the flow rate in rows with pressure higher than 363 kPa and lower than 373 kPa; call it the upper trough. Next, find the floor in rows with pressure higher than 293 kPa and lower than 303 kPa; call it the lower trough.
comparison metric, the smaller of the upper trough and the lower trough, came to 24.3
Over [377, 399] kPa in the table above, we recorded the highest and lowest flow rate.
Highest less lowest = 7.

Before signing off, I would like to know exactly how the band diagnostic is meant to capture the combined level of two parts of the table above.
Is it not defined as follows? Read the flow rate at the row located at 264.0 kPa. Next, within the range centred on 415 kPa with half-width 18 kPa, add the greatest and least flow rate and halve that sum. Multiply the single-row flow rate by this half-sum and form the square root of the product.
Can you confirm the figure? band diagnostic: 30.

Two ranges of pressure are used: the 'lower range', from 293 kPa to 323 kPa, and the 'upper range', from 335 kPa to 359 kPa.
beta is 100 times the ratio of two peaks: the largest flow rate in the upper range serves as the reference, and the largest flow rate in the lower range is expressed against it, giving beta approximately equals 97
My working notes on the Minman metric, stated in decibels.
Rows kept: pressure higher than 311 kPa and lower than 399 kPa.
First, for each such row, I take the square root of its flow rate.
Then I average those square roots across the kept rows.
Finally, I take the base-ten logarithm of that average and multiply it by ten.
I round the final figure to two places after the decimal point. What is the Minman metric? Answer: 7.16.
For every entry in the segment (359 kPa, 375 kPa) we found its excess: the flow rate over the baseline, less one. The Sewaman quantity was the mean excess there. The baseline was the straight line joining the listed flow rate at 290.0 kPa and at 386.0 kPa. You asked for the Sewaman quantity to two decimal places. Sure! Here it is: -0.10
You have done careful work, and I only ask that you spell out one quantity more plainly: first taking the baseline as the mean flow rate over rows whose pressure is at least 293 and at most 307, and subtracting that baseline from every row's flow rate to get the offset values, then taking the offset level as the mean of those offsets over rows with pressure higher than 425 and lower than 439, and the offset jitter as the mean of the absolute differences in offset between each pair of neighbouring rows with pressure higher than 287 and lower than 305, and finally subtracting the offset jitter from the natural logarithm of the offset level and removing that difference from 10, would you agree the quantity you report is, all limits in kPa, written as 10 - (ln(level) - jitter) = 8.65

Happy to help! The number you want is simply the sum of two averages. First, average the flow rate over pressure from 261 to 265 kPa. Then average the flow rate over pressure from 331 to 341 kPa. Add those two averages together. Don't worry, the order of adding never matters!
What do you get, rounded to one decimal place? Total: 56.2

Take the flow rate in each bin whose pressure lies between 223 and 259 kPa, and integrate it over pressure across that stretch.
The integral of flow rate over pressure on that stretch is 1120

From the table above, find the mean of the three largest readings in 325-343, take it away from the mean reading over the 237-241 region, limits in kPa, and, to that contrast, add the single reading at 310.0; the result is 31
